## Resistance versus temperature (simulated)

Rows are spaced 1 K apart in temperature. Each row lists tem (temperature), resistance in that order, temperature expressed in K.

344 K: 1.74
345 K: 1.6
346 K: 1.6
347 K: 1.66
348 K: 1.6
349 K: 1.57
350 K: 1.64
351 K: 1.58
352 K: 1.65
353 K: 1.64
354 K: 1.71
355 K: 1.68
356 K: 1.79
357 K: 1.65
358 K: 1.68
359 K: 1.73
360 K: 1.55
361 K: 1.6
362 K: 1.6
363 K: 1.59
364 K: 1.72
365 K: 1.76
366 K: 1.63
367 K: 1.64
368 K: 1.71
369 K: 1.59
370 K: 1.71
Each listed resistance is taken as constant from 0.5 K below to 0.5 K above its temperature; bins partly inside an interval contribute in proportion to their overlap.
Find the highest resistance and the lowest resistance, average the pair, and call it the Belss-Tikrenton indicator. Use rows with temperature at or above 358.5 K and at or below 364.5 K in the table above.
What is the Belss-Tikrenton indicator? 1.64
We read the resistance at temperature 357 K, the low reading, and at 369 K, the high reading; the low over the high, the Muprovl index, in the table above 1.04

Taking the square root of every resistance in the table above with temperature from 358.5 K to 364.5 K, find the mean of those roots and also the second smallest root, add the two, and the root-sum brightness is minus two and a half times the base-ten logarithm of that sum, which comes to -1.01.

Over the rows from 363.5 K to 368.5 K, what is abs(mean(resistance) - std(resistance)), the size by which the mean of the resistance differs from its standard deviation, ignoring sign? 1.64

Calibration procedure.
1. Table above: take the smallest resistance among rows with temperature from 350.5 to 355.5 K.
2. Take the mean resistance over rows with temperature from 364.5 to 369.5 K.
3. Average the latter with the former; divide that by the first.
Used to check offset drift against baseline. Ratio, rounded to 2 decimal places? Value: 1.03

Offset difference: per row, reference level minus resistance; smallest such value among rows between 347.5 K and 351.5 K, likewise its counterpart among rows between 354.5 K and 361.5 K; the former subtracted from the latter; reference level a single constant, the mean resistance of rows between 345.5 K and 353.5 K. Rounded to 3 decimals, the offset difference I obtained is -0.150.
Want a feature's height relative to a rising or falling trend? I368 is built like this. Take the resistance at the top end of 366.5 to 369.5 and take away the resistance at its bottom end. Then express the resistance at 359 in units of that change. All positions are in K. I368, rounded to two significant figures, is -35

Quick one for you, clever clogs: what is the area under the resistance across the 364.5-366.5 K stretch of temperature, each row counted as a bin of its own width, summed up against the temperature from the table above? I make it 3.4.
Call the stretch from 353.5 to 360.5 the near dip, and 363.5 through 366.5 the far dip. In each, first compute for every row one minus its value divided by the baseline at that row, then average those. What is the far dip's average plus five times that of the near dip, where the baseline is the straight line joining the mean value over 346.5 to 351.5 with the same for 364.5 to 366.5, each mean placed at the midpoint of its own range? -0.11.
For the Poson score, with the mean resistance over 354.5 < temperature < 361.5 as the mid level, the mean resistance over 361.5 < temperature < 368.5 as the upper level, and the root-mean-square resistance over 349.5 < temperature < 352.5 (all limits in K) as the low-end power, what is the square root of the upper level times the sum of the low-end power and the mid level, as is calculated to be 2.34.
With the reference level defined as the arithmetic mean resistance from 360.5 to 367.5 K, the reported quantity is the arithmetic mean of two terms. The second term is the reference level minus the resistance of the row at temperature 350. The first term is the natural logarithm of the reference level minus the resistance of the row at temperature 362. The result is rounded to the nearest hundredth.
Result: -1.51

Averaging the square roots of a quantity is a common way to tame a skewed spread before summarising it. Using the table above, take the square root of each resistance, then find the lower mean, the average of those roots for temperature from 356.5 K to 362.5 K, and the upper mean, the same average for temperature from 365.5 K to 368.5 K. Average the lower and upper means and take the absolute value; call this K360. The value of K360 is 1.28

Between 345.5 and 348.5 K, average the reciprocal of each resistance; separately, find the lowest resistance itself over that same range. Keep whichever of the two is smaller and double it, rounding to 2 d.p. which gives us 1.23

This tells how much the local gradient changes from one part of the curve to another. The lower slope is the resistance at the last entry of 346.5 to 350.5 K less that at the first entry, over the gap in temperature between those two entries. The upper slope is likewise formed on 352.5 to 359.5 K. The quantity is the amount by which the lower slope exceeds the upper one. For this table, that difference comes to -0.022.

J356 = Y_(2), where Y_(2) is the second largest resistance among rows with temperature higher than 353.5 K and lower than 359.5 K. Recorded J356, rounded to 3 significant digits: 1.73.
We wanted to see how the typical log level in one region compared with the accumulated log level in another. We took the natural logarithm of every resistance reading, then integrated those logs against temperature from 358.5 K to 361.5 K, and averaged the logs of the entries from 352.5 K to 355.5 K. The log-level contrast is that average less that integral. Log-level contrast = -0.94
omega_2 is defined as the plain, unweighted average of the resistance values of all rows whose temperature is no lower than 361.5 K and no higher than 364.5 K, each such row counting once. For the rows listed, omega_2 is 1.64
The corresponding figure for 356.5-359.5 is 1.69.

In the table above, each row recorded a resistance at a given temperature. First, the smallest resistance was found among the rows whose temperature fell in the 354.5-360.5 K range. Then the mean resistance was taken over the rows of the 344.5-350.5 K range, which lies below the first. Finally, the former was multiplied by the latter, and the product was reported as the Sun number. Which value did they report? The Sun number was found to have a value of 2.50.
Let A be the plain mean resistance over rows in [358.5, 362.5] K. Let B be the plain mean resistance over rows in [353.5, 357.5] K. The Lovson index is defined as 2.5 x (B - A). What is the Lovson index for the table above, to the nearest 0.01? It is 0.22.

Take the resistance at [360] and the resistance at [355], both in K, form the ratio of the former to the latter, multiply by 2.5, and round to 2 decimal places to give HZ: 2.31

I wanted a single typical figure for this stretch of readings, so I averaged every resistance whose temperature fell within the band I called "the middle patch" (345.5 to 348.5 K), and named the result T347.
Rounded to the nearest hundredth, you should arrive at 1.62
